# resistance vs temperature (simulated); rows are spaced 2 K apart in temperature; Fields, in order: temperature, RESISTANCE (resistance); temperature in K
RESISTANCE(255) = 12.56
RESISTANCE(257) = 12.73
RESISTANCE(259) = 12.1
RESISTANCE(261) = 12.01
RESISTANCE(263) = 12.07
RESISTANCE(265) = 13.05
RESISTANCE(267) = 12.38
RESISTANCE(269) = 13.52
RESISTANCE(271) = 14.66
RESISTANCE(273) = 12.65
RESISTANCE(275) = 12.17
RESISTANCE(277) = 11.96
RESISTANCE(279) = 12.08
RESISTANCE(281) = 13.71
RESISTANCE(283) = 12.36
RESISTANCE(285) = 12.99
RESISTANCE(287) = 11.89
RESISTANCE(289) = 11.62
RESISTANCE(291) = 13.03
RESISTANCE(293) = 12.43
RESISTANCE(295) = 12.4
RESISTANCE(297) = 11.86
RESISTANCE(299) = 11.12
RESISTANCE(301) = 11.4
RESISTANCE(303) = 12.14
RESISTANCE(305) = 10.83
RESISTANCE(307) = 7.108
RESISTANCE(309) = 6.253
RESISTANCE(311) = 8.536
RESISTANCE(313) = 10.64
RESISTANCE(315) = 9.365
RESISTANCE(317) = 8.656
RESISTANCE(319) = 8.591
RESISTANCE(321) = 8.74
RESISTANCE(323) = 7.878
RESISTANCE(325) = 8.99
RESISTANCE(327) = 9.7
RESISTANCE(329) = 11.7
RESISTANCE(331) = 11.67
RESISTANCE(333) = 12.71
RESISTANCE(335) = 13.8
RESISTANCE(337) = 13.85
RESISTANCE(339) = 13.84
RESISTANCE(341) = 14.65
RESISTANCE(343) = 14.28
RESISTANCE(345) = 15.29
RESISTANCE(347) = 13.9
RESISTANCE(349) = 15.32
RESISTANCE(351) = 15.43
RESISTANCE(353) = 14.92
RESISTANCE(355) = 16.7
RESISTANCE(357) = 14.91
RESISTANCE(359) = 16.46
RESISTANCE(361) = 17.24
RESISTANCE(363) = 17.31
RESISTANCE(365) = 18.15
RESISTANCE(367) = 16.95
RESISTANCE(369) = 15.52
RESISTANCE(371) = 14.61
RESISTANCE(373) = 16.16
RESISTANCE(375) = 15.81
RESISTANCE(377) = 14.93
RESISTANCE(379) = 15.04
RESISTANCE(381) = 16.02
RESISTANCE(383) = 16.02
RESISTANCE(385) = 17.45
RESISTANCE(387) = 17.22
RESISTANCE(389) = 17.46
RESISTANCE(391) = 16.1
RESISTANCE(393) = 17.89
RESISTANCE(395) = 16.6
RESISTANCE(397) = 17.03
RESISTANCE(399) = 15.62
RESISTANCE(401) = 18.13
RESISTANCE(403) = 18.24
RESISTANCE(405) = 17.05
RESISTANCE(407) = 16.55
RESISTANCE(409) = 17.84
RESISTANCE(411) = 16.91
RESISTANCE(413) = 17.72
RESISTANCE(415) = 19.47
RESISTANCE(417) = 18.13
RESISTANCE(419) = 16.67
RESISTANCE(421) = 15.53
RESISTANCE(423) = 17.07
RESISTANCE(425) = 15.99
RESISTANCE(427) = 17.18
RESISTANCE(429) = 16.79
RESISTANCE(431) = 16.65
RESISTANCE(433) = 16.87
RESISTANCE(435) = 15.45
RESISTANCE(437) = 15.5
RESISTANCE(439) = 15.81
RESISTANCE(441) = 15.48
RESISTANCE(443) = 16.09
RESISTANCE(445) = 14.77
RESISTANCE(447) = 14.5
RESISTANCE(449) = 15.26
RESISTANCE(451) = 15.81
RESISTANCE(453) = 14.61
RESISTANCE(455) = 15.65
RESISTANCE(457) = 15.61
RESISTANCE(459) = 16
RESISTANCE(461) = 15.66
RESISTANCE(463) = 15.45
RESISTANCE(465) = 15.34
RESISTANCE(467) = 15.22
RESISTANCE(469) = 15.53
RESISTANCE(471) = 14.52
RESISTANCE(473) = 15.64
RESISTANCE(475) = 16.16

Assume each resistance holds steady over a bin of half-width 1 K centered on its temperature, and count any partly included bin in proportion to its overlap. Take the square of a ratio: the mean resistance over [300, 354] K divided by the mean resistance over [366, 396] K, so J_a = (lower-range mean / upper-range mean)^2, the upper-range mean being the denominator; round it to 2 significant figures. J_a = 0.50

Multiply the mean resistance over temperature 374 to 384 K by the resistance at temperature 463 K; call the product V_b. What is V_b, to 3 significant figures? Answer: 240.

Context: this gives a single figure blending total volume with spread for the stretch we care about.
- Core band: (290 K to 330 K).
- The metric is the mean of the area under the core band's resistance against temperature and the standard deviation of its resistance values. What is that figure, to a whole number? 202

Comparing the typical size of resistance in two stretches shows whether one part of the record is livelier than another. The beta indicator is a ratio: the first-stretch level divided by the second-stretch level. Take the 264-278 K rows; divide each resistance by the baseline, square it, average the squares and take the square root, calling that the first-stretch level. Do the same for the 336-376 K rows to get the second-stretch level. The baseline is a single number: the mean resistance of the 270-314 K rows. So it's 0.83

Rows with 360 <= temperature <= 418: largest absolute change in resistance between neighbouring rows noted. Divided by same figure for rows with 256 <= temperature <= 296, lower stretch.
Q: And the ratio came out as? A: 1.2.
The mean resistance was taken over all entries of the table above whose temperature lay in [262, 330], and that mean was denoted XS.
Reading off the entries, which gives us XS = 11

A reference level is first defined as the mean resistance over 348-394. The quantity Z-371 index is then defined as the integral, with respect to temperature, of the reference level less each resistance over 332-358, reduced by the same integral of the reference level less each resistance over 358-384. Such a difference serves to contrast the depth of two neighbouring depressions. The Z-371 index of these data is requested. 41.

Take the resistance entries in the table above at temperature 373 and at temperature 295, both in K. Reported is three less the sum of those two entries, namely -25.6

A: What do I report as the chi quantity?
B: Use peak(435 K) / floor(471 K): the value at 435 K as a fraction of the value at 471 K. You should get 1.06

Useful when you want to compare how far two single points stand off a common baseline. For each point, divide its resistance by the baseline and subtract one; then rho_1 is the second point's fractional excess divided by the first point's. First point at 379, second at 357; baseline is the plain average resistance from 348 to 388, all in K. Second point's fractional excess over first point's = 1.1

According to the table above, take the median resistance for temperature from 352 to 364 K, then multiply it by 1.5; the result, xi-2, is 25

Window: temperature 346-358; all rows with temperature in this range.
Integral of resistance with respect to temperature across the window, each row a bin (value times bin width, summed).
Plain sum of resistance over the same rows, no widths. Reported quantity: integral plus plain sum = 274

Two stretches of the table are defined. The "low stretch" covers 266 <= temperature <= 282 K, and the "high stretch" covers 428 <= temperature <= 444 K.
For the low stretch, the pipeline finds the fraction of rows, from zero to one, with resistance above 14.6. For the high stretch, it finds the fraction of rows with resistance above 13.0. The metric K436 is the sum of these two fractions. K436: 1.1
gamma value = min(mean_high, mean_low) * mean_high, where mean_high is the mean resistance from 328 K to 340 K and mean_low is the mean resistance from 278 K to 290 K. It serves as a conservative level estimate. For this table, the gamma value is 161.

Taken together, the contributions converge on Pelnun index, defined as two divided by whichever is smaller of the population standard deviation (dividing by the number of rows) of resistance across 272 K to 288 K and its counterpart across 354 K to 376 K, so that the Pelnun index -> 3.4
